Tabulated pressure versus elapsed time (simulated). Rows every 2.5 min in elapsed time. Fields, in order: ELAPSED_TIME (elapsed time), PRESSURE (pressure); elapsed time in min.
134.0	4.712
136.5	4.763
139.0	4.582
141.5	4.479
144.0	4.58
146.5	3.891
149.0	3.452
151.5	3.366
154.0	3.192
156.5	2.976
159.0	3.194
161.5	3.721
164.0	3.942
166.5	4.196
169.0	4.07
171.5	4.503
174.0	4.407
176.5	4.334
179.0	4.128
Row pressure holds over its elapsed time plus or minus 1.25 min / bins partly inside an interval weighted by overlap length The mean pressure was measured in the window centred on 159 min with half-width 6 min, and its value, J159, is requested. 3.4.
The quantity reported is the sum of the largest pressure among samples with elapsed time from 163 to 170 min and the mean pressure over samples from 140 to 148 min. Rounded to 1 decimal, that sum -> 8.5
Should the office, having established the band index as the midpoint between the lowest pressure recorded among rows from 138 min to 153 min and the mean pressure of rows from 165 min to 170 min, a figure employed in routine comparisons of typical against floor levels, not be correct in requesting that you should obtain 3.75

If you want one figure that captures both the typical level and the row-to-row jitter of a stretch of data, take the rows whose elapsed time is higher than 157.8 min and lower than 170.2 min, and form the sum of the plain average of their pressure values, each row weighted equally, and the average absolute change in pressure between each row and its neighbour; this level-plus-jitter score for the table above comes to 4.11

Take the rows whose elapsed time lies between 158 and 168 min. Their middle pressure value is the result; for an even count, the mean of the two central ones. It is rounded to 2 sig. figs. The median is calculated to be 3.8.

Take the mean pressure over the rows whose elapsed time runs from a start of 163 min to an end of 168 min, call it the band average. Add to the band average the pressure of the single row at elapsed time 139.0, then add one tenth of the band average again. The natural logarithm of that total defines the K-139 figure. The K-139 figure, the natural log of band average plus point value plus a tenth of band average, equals 2.20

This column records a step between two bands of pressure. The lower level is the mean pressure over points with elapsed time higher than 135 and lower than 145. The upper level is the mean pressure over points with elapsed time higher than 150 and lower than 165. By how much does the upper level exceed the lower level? -1.2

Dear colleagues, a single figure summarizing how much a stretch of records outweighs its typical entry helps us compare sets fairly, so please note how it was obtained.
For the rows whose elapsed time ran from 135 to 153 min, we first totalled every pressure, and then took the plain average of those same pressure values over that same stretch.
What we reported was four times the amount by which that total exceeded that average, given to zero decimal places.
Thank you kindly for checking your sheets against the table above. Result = 100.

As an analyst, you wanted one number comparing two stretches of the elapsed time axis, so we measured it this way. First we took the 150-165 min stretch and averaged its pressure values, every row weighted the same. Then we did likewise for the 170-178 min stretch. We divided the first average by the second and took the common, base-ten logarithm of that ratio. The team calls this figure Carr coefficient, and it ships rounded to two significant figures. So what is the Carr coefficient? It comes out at -0.11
